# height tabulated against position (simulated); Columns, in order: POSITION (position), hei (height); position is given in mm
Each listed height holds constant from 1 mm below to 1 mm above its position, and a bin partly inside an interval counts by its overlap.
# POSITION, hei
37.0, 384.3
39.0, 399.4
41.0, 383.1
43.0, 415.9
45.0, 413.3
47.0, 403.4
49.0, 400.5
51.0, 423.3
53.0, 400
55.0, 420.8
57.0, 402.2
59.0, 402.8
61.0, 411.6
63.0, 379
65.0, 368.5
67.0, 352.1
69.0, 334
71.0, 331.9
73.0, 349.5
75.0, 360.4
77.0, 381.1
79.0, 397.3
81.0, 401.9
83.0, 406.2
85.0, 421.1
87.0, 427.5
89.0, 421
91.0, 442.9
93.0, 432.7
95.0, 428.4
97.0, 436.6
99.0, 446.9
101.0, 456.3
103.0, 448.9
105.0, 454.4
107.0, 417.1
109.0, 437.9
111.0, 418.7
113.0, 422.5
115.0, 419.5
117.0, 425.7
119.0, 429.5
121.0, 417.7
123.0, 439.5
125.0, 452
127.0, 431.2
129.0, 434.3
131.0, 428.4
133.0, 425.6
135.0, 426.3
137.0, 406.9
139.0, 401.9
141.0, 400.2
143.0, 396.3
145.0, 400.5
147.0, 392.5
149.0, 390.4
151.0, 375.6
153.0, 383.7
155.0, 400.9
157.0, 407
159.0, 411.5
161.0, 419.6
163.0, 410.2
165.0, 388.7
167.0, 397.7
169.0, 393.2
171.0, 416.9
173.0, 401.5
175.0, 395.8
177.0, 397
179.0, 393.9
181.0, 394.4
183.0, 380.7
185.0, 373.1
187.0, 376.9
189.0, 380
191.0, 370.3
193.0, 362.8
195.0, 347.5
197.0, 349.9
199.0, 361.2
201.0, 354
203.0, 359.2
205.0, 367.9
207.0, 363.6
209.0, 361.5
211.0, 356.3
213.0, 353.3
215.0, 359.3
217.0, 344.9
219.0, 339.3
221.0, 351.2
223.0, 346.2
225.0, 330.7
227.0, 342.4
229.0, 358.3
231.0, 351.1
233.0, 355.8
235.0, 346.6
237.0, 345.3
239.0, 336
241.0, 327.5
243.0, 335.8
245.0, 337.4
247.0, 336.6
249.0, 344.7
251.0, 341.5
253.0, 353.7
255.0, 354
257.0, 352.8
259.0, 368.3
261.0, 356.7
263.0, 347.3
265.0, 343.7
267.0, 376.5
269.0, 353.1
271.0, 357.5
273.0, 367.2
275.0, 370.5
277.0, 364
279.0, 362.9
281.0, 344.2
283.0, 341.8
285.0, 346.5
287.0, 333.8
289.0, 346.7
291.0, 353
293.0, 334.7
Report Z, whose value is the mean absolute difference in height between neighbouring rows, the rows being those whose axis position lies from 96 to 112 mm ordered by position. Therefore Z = 15.7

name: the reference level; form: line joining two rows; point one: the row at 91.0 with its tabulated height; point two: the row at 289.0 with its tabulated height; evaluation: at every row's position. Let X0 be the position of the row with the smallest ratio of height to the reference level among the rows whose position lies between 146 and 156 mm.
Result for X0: 151.0 mm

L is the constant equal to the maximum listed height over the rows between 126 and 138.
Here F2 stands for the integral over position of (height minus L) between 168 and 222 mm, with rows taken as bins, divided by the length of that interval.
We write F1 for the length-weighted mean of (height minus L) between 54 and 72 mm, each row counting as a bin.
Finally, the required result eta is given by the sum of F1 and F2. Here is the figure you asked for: -120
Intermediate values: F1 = -56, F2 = -64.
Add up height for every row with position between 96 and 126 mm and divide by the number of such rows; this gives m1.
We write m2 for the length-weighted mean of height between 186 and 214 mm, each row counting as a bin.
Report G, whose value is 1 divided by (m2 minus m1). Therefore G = -0.01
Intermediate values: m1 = 435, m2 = 362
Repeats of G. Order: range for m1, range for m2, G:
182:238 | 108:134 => 0.01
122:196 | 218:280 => -0.02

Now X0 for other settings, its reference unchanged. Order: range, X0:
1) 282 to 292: 287.0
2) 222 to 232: 225.0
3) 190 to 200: 195.0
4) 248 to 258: 251.0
